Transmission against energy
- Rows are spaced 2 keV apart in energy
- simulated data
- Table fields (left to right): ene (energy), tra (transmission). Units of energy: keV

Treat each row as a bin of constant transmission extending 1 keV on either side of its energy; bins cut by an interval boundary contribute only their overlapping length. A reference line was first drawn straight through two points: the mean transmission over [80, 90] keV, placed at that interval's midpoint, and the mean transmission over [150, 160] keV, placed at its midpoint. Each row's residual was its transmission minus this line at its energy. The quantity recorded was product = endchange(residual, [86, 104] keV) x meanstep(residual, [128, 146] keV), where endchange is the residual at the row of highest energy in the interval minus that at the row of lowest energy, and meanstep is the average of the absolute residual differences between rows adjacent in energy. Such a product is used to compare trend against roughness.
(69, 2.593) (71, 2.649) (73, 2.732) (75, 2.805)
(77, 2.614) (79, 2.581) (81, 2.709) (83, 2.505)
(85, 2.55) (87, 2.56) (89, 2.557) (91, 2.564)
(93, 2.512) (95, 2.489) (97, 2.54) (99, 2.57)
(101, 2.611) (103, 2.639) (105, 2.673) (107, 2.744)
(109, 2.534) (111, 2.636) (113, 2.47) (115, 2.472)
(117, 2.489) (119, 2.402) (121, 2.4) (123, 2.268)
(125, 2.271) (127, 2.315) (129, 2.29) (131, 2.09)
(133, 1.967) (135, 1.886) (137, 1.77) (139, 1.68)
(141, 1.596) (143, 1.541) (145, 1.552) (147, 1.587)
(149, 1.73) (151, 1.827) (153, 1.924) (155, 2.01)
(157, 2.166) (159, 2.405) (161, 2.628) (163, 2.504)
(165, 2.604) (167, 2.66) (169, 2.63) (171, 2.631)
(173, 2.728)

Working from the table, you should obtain 0.016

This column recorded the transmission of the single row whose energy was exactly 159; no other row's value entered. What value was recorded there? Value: 2.405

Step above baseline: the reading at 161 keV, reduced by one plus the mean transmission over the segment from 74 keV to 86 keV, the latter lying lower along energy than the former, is -1.0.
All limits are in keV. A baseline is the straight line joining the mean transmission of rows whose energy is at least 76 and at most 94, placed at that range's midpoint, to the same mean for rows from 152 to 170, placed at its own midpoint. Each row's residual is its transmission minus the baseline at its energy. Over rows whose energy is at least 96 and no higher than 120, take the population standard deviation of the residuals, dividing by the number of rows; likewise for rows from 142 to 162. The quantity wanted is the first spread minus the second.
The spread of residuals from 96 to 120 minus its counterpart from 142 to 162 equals -0.28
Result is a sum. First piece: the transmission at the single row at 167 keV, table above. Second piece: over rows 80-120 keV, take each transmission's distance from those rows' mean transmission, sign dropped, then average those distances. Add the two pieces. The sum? 2.7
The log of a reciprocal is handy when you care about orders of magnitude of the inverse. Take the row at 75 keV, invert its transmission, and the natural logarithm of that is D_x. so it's -1.0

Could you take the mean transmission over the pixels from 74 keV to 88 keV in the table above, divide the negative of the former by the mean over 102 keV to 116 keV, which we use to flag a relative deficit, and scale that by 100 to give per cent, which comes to -101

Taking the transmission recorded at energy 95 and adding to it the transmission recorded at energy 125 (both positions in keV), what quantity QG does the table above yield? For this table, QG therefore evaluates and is 4.8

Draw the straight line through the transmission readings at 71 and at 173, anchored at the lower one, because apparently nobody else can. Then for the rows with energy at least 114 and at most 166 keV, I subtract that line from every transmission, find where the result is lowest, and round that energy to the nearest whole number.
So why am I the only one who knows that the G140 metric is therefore 143 keV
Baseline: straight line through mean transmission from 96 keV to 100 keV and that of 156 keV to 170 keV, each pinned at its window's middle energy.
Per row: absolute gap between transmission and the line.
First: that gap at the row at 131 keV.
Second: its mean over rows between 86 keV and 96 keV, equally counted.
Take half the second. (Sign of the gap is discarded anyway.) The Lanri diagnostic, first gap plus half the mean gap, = 0.46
